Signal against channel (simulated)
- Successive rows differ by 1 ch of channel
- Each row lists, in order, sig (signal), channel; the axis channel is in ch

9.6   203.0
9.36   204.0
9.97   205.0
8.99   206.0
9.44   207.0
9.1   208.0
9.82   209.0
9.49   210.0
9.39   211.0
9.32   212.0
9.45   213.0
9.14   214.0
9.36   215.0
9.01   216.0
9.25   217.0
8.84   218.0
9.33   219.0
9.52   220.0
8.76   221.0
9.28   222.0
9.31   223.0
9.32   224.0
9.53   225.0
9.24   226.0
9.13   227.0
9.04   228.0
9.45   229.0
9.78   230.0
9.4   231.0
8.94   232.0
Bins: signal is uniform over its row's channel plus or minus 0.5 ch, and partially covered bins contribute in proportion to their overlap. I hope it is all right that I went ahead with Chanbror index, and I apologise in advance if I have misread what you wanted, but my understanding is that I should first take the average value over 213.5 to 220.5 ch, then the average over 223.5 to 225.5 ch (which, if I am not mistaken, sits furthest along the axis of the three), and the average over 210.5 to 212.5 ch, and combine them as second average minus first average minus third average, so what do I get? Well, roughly -9.14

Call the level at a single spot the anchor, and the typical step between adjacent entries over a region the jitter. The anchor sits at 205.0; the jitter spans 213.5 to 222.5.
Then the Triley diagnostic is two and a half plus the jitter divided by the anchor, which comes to 2.54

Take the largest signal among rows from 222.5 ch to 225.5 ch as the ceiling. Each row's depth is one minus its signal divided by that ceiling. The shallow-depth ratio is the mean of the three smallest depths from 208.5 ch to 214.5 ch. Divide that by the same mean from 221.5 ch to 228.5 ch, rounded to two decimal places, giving -0.40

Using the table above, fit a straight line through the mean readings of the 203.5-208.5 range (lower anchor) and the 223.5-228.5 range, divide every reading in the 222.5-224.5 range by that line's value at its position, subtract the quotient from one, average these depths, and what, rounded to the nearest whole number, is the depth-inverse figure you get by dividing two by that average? -386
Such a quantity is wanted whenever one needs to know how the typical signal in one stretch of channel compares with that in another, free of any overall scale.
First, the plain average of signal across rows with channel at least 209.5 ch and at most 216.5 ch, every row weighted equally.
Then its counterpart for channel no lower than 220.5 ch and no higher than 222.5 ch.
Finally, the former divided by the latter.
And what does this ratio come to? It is 1.03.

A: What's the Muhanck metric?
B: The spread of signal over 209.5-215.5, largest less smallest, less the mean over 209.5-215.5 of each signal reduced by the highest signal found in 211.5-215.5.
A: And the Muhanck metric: 0.44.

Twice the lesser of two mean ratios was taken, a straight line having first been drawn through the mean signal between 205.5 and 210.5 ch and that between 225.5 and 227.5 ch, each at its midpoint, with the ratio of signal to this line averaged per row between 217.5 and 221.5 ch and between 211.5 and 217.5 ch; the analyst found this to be 1.97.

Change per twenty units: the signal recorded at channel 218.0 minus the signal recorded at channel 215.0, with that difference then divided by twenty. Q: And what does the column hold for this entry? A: -0.026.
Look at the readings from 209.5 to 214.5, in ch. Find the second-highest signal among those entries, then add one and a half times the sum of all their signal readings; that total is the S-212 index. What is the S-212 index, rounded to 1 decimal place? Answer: 79.6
